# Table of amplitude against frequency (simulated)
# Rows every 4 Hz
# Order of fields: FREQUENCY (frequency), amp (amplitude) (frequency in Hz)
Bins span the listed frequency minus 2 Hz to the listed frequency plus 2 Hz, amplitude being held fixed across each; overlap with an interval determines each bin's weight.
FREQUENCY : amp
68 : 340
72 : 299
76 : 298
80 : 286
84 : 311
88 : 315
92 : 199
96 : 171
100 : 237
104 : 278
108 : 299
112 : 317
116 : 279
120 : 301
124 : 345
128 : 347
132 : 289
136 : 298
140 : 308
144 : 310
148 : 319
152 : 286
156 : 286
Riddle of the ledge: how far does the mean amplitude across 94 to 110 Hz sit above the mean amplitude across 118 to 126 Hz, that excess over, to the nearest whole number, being -77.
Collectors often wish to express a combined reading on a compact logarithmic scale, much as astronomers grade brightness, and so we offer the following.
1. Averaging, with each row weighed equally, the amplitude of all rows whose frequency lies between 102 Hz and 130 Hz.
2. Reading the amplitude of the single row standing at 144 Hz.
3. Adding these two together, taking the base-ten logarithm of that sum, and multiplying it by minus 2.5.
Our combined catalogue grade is -6.98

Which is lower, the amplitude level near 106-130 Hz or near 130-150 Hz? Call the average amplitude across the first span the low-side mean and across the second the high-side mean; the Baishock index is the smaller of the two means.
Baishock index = 305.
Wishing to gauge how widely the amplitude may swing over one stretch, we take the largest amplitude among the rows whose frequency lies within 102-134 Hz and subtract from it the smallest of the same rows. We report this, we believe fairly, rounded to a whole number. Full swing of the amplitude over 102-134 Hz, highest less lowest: 69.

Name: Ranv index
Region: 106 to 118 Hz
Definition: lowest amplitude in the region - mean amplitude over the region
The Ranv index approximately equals -19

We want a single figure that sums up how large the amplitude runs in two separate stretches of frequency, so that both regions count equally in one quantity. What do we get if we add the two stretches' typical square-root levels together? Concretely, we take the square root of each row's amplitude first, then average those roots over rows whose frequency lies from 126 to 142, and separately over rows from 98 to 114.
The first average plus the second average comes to 34.4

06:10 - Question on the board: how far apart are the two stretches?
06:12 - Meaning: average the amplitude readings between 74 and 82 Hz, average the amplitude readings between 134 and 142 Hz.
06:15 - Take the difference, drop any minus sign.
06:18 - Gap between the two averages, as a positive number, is 11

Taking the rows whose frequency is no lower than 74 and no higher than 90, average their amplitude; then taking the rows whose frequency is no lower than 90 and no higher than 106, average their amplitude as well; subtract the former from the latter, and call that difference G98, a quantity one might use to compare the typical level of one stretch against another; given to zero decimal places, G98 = -81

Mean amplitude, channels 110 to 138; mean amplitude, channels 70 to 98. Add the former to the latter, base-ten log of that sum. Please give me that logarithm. 2.76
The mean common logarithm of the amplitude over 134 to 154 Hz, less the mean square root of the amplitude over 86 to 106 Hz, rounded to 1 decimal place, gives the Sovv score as -12.9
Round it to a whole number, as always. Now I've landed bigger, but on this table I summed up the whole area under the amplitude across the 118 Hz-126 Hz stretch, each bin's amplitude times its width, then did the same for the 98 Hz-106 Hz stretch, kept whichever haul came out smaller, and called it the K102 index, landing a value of 2060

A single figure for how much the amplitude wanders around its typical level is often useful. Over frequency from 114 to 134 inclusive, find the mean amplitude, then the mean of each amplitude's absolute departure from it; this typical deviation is 27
